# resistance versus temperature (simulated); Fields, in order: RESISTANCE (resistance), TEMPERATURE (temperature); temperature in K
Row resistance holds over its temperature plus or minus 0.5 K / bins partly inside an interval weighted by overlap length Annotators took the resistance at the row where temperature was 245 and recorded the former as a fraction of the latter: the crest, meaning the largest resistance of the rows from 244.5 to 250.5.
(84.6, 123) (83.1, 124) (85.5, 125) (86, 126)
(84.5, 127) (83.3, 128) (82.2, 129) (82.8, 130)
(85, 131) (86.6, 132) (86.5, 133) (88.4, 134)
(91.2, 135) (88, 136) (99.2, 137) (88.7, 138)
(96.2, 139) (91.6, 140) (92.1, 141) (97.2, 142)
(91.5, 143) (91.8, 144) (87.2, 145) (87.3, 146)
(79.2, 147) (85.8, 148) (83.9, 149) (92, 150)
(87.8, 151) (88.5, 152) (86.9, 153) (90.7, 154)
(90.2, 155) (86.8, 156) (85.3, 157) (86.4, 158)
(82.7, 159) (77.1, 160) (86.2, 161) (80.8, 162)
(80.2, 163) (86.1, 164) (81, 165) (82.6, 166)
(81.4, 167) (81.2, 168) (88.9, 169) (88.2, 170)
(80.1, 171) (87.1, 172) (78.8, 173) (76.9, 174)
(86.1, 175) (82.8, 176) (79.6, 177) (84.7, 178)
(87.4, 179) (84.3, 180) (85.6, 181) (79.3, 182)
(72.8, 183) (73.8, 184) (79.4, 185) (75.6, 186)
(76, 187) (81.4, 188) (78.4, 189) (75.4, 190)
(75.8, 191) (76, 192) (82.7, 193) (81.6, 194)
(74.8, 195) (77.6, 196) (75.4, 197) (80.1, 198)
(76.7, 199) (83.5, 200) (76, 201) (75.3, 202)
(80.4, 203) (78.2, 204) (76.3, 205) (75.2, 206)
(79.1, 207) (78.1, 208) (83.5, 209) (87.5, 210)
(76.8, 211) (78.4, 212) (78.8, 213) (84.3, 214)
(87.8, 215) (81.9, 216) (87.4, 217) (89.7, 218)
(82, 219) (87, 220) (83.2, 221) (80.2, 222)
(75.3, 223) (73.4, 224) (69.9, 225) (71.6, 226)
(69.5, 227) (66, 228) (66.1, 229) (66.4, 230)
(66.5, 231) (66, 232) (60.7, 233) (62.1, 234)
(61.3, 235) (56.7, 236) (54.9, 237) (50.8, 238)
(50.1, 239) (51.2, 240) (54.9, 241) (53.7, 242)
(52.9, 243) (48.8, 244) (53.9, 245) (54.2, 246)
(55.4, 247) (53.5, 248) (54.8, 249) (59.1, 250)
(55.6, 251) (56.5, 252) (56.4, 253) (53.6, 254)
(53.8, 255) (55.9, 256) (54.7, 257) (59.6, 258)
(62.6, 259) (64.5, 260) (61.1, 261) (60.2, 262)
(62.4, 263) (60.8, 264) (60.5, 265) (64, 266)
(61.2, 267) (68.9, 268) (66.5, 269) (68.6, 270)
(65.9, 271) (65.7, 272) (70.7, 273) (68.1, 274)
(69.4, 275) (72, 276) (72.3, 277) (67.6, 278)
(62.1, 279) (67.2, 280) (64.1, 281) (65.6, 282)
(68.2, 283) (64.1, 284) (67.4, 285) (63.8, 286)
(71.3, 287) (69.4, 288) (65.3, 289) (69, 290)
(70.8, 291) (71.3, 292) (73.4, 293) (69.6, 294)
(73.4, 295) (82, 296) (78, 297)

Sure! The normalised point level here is 0.91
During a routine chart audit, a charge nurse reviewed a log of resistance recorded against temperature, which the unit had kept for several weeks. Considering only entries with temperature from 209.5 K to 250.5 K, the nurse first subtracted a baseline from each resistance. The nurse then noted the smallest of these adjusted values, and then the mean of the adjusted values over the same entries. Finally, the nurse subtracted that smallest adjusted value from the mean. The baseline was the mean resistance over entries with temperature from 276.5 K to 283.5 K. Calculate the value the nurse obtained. 19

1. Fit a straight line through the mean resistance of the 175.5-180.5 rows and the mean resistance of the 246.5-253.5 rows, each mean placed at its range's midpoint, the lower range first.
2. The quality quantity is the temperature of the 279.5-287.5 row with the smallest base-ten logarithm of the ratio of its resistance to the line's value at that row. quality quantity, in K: 281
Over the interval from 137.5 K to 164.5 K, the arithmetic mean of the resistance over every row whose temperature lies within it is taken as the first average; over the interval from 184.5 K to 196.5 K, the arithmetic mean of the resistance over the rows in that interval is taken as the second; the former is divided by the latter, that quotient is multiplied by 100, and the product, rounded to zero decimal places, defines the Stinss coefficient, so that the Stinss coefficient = 112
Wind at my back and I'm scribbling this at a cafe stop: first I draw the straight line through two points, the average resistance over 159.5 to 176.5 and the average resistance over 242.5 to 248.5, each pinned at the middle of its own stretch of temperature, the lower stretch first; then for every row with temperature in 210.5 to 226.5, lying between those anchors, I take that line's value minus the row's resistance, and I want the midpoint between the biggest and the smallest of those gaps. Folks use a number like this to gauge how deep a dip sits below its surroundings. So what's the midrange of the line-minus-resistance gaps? -18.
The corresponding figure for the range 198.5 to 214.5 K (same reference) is -13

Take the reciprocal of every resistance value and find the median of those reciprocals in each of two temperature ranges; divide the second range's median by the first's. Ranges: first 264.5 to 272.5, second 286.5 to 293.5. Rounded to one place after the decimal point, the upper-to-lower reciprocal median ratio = 0.9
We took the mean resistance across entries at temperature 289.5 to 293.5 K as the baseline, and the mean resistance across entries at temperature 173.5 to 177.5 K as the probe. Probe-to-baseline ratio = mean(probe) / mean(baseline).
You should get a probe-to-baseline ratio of 1.1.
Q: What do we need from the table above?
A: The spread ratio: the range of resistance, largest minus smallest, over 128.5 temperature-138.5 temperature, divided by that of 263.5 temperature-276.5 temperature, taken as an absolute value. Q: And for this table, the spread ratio 1.5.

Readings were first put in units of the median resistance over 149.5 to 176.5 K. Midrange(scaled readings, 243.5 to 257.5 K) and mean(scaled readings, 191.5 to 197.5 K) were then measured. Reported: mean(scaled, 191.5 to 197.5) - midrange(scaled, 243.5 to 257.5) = 0.28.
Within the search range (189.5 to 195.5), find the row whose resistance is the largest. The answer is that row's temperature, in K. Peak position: 193 K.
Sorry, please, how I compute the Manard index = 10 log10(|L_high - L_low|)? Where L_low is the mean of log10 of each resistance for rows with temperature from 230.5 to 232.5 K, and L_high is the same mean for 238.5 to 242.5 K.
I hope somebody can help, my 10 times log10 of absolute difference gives -9.9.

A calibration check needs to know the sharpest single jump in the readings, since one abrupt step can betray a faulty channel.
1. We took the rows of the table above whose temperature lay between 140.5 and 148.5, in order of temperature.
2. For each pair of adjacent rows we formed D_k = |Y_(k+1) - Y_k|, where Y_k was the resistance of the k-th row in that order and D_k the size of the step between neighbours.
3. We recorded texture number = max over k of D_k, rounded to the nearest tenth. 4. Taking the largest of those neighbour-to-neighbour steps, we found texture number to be 8.1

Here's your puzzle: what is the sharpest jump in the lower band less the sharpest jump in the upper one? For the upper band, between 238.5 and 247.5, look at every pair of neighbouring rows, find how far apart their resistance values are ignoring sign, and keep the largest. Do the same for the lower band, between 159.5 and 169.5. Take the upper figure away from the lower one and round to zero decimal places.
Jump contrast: 4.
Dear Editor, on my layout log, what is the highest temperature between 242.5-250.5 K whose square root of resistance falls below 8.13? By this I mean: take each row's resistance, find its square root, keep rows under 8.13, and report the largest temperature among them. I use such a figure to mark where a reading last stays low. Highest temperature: 250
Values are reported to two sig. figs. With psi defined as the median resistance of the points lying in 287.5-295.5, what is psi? 70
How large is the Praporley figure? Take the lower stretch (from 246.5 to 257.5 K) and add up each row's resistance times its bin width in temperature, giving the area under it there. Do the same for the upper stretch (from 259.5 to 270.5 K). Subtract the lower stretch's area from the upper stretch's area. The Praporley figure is 89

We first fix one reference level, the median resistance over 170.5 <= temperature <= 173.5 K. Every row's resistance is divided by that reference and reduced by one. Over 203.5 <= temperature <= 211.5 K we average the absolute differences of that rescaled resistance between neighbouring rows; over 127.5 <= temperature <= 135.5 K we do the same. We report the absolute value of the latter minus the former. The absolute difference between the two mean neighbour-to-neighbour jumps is 0.032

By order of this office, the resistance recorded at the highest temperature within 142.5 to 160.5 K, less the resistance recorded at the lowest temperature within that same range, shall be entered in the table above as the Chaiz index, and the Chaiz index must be -14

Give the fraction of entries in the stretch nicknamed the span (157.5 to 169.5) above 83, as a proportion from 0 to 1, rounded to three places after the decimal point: 0.333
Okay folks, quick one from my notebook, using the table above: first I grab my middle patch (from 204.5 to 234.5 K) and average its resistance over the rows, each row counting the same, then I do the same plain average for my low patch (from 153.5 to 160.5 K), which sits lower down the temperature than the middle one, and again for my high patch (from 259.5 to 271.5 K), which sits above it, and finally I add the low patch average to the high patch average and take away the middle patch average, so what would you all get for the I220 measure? 73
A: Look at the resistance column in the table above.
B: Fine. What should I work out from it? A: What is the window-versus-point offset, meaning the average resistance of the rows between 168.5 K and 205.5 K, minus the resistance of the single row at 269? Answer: 13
